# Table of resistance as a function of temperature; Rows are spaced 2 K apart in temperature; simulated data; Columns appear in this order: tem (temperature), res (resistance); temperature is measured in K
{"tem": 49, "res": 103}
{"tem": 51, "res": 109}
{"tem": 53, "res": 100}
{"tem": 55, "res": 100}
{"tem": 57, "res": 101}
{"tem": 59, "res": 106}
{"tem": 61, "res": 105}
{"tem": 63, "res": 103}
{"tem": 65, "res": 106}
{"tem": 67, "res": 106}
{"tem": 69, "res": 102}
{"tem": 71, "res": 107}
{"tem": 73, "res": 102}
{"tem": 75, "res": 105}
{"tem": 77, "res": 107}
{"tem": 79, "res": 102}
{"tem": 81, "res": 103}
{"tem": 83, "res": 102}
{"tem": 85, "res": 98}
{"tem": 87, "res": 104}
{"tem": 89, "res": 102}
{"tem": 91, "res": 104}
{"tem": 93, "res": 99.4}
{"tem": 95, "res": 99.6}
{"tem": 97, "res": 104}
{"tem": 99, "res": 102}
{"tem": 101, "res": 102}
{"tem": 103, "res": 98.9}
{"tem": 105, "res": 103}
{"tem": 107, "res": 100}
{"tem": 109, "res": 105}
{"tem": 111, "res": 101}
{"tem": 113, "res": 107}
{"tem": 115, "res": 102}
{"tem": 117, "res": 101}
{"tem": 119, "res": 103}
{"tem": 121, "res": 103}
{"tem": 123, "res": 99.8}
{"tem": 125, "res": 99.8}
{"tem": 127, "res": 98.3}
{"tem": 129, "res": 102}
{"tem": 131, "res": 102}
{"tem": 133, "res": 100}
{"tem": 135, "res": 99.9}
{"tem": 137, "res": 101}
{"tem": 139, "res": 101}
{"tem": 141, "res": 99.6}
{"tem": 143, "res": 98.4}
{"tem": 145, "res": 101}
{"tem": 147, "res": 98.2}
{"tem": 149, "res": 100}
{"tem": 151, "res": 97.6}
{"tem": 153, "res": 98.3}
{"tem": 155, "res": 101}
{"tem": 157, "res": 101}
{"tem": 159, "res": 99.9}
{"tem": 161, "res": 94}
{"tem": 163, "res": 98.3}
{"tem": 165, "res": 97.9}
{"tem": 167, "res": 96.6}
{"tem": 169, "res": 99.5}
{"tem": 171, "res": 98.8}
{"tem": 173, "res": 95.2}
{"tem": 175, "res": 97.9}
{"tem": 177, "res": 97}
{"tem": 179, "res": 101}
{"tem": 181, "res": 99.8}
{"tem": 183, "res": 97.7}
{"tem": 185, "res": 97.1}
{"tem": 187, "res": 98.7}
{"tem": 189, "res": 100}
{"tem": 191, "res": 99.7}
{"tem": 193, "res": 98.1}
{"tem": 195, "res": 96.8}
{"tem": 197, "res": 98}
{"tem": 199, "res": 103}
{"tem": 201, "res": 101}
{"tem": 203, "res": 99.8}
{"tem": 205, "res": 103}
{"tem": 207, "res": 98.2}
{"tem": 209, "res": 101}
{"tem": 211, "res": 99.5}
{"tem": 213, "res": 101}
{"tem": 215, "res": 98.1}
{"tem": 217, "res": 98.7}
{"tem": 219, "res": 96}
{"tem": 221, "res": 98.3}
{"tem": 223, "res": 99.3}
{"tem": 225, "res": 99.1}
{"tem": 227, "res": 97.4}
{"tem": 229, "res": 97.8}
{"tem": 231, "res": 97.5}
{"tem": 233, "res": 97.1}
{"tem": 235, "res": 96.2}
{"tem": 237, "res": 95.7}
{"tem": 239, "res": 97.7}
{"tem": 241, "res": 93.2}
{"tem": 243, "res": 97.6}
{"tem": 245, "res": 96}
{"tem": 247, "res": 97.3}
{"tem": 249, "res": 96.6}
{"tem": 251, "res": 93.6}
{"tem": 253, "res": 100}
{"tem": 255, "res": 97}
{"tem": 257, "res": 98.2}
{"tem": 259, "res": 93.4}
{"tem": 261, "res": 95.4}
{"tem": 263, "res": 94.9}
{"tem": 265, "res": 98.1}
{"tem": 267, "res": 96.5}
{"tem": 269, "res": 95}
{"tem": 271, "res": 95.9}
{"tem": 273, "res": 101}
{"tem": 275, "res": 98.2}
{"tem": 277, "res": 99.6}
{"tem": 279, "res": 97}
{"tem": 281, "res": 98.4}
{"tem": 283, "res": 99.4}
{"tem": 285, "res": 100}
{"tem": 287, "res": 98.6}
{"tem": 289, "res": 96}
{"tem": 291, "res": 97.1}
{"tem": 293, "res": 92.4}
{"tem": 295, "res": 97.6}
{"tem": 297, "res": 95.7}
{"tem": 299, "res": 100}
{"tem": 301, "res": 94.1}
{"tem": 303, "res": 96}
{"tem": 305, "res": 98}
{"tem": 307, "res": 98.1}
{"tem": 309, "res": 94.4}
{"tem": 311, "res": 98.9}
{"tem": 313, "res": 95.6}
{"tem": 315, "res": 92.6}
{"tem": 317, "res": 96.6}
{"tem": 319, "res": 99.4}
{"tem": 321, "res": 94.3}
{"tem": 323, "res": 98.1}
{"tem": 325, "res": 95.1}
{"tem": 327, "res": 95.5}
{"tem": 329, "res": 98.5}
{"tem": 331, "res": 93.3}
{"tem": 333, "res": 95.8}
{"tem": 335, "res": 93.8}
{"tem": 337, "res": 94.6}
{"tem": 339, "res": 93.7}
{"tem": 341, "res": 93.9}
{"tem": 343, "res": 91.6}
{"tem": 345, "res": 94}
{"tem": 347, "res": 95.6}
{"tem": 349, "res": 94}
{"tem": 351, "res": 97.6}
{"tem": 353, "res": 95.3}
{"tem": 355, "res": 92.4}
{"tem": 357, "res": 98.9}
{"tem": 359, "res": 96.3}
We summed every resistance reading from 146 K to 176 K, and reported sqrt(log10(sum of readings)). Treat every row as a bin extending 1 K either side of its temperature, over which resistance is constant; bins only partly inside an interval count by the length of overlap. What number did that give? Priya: 1.780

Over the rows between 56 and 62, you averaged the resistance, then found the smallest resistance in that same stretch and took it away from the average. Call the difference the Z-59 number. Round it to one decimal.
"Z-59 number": 3.0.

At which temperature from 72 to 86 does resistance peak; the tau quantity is 77 K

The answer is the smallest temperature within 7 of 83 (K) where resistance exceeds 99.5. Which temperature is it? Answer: 77 K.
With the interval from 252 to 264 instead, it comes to 253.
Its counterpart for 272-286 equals 273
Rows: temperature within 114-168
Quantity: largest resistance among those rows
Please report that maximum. 103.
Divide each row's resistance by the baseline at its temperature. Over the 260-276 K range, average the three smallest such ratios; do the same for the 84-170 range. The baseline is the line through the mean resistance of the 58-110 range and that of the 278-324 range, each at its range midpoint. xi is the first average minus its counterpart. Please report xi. 0.0233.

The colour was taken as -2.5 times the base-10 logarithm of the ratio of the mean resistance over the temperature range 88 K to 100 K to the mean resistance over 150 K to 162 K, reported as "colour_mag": -0.035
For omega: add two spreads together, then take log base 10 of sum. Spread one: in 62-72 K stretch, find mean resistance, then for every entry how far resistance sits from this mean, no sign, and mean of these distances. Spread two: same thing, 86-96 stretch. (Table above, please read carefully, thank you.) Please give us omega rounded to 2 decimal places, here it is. 0.57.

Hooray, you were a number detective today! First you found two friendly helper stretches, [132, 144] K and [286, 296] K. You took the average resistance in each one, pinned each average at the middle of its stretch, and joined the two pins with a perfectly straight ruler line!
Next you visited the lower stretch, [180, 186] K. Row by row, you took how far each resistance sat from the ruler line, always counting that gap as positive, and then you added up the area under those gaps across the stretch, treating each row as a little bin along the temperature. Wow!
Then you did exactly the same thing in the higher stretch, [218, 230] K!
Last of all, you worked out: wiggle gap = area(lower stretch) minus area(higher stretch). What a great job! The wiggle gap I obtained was -3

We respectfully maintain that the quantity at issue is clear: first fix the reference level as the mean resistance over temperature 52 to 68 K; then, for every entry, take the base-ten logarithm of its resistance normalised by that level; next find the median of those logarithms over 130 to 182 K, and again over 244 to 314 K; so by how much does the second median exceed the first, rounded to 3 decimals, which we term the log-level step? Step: -0.011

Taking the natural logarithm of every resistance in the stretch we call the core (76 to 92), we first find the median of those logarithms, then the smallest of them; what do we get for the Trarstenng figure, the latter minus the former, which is -0.04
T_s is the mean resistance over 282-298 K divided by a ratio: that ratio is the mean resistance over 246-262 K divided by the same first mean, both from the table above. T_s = 98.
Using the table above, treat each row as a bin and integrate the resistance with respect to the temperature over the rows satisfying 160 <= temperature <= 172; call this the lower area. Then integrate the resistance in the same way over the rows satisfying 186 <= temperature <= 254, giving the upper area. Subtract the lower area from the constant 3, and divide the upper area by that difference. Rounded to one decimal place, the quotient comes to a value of -5.7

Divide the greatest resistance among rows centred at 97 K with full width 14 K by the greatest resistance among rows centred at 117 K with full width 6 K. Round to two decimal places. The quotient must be 1.01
